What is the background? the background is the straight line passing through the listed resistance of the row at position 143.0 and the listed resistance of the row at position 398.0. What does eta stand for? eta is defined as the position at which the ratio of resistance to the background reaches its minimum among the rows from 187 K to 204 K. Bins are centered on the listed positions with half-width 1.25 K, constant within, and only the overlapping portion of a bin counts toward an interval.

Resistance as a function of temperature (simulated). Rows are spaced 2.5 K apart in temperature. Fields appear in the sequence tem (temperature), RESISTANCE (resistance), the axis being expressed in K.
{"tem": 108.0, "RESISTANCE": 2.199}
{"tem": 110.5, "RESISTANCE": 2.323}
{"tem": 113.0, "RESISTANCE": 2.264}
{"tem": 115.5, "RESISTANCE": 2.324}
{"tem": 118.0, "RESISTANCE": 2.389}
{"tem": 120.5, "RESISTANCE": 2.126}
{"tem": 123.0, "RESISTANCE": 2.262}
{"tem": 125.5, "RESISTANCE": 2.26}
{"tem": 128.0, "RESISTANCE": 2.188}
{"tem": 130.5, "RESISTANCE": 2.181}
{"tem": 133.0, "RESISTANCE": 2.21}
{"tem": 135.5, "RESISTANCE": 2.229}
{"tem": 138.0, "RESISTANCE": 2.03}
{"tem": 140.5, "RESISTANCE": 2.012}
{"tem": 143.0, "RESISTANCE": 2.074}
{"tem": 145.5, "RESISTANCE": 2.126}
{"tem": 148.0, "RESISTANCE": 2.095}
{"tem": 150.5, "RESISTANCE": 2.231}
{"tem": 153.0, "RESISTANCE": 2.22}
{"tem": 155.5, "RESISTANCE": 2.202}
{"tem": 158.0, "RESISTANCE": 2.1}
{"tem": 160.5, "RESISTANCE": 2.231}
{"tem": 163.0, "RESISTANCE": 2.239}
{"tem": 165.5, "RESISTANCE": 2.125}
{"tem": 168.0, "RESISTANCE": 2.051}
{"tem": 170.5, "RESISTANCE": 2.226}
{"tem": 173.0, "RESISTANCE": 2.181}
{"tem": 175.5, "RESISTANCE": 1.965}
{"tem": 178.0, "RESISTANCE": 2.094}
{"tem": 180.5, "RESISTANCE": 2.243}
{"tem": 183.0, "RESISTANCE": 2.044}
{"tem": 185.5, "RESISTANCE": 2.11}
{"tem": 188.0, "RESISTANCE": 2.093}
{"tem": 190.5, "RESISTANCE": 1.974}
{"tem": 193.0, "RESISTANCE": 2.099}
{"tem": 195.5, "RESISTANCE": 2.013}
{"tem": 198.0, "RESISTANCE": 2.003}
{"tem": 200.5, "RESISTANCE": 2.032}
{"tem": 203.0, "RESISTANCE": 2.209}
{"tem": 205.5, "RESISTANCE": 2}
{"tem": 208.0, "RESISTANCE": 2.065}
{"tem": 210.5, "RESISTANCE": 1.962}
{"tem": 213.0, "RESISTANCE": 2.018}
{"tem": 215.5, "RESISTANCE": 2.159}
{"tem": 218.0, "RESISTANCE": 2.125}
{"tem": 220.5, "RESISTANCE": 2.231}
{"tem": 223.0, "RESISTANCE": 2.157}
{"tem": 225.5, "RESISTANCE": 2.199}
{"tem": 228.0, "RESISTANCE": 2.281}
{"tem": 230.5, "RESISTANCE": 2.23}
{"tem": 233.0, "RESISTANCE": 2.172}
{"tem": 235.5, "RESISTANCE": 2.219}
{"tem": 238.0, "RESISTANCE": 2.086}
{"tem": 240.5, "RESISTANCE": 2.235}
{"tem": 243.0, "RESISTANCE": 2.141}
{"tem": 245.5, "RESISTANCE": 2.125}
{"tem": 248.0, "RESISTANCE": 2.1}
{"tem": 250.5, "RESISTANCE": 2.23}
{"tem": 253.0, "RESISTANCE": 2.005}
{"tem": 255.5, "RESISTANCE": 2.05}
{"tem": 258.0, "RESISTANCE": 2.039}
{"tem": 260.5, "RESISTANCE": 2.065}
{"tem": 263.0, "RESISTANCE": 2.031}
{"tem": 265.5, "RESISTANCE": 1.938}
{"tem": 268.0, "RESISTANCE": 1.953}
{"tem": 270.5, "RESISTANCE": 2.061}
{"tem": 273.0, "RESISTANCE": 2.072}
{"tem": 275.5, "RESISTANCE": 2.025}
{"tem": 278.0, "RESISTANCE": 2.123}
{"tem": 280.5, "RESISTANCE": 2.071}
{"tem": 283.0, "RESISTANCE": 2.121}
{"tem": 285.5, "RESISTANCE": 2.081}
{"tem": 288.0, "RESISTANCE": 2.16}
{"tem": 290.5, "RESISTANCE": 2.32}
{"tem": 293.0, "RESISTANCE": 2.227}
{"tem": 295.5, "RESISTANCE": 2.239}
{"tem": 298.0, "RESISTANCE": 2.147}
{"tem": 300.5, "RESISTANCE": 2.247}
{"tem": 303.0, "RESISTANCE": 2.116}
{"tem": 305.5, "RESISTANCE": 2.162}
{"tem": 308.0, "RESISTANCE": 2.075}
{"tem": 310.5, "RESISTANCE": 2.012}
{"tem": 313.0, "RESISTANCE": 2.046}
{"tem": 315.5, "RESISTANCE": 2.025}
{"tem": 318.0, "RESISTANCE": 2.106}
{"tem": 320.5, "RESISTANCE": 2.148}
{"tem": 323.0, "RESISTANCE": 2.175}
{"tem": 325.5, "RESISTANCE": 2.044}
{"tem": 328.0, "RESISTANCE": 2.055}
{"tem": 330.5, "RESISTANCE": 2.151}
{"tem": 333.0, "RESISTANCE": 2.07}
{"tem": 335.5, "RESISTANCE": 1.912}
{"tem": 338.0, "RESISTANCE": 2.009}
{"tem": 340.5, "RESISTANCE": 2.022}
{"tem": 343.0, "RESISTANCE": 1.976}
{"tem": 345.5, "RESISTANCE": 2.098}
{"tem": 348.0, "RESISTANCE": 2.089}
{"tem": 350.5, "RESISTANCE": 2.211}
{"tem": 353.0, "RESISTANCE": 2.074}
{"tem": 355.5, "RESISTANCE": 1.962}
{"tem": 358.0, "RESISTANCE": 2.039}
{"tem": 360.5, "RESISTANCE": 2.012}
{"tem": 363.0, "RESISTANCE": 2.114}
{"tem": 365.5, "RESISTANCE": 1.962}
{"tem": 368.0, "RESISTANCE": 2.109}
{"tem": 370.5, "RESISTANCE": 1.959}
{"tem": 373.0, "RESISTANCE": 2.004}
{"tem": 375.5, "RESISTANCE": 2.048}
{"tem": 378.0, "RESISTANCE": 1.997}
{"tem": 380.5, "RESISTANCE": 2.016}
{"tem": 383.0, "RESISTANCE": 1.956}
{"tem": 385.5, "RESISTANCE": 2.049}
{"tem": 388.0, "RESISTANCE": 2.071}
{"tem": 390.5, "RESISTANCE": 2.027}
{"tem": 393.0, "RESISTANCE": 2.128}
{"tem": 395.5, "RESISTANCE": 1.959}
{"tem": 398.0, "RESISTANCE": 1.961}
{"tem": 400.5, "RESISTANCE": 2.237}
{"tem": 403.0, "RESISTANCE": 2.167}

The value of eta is 190.5 K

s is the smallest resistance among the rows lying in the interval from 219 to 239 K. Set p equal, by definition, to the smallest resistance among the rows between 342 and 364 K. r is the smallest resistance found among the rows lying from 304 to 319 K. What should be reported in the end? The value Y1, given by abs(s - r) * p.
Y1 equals 0.15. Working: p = 1.962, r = 2.012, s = 2.086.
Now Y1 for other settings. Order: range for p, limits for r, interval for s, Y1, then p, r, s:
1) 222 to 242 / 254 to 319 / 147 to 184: 0.06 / 2.086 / 1.938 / 1.965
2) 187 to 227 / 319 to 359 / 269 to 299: 0.22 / 1.962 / 1.912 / 2.025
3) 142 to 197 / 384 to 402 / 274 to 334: 0.10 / 1.965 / 1.959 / 2.012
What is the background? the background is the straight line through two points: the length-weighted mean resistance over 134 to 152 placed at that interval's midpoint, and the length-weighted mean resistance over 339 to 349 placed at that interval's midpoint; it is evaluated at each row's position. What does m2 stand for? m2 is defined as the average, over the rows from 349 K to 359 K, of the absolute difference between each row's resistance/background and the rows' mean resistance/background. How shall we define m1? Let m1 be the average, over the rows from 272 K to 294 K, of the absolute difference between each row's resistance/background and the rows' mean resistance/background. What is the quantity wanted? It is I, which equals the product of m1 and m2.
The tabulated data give 0.0012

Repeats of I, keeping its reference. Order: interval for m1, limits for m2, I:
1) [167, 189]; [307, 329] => 0.0007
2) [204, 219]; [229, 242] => 0.0007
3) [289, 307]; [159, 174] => 0.0007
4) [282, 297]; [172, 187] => 0.0012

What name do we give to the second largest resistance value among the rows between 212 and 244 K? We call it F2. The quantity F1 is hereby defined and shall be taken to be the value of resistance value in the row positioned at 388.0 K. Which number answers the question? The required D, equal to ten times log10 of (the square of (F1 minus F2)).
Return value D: -16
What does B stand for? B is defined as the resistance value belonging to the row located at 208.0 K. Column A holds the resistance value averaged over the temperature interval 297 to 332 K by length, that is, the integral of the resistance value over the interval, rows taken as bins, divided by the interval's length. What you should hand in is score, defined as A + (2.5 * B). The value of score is 7.27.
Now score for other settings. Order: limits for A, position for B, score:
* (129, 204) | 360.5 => 7.15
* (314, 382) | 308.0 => 7.24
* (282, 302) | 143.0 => 7.38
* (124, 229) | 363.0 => 7.41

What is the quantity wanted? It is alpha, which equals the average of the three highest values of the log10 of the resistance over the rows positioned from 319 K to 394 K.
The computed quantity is 0.338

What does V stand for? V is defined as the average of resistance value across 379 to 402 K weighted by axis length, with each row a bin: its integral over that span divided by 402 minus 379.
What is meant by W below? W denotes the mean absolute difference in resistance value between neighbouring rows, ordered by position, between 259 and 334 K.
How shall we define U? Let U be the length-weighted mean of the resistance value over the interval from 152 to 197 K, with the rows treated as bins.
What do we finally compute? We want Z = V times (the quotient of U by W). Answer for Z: 65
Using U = 2.12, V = 2.05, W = 0.067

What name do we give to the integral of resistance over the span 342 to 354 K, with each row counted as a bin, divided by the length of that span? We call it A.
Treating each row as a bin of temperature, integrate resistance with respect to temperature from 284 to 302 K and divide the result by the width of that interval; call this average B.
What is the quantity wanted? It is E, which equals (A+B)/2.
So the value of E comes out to 2.15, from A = 2.09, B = 2.20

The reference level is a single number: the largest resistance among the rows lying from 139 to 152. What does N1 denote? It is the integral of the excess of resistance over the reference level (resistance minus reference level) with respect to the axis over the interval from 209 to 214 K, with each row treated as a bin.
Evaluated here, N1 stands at -1.19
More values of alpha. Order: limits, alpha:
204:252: 0.352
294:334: 0.346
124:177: 0.351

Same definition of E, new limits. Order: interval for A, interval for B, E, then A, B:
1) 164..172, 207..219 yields 2.10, 2.14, 2.06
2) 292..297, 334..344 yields 2.11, 2.23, 1.98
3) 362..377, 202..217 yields 2.05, 2.03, 2.07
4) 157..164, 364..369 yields 2.11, 2.19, 2.04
